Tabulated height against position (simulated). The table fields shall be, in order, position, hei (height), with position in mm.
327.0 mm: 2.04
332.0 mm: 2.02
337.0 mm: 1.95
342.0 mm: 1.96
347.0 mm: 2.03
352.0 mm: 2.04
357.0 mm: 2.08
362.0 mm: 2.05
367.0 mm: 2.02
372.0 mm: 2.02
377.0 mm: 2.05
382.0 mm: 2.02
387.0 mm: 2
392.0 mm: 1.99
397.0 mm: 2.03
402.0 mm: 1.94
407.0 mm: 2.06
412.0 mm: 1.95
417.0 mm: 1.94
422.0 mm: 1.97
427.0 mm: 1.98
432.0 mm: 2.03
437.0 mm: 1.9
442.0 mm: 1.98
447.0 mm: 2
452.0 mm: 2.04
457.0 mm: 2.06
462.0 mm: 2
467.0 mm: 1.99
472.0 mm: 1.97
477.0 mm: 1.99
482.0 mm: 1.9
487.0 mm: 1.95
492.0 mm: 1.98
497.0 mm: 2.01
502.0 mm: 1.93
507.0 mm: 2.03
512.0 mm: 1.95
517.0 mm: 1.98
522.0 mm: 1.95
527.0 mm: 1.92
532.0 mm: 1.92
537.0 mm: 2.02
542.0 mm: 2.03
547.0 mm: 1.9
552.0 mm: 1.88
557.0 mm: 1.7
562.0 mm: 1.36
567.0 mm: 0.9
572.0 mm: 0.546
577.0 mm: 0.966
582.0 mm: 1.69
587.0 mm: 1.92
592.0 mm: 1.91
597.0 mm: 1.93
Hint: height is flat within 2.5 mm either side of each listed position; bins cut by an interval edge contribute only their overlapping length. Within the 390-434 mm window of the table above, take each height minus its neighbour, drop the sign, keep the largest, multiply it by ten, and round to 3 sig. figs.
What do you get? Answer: 1.20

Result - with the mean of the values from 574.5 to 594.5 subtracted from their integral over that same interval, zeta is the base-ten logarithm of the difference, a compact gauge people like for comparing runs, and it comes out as 1.49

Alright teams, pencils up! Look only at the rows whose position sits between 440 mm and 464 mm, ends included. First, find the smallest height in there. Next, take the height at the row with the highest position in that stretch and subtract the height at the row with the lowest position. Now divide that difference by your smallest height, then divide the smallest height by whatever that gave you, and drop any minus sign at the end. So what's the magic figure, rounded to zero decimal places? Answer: 196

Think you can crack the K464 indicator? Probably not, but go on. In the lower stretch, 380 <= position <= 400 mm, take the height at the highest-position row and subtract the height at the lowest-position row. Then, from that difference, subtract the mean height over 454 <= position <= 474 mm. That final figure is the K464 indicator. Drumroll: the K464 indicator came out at -2.00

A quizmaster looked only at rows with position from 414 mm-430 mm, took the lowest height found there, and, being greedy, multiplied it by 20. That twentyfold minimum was 38.8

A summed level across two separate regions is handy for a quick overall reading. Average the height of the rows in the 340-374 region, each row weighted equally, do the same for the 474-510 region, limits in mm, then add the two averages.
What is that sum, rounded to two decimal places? 4.00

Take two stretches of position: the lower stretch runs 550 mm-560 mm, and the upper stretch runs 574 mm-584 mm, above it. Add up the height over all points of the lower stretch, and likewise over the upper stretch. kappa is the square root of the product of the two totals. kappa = 3.1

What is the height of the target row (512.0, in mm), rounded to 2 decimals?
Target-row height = 1.95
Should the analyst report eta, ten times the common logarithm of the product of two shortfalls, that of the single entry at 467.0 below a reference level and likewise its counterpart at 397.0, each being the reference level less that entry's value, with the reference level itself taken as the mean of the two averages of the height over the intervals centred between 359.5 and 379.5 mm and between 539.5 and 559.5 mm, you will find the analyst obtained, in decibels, -26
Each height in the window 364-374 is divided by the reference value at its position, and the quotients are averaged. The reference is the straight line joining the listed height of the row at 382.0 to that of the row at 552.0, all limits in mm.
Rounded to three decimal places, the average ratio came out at 0.995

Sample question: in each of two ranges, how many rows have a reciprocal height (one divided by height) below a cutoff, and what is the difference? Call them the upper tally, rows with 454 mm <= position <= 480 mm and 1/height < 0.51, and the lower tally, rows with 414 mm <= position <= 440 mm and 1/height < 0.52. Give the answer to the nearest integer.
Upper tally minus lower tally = 1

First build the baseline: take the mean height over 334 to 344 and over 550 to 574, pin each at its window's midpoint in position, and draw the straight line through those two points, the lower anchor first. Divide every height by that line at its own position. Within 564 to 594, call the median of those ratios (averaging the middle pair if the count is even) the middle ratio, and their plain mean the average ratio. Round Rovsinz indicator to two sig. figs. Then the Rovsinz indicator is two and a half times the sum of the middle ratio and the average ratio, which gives 5.4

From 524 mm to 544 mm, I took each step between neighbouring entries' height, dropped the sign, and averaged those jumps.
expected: 0.037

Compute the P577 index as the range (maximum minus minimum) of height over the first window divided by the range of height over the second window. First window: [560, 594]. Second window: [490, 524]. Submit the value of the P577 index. 13.7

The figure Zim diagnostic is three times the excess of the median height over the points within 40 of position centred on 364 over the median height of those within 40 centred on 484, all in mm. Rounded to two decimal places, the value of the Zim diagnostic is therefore 0.18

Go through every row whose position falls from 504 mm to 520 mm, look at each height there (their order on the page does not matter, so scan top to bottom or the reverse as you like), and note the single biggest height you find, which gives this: 2.03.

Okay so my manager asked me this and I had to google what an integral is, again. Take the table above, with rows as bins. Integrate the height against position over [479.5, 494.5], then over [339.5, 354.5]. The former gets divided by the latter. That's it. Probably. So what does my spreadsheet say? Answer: 0.967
